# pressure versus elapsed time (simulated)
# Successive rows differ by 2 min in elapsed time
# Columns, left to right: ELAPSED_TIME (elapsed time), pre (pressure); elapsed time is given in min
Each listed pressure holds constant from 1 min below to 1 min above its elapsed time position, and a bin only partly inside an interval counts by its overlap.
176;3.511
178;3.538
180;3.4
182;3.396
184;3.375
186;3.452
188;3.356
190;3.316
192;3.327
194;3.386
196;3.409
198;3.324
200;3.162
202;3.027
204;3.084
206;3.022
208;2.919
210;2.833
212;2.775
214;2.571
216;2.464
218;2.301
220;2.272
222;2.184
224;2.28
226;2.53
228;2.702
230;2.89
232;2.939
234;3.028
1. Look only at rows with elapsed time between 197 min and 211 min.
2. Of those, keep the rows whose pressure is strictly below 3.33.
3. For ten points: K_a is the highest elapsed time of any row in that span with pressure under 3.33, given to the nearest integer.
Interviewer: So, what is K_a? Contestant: 210 min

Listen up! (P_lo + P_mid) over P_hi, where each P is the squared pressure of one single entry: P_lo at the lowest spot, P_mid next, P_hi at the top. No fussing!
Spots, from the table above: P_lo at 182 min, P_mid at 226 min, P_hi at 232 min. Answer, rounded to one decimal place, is 2.1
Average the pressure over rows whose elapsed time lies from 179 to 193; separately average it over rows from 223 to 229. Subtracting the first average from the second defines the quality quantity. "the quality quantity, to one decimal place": -0.9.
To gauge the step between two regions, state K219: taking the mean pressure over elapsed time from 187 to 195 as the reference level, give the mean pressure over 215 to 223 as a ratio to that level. 0.69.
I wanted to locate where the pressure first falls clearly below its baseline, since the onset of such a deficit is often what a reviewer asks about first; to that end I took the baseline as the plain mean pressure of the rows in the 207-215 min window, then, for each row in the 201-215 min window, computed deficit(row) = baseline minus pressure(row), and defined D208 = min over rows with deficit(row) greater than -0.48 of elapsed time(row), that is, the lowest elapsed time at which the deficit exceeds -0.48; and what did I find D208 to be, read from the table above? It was 202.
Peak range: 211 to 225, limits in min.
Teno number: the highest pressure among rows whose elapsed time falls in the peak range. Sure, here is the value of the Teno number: 2.775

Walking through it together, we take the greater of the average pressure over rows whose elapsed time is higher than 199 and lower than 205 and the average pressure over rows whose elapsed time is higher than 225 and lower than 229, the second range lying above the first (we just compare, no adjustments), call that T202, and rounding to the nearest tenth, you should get 3.1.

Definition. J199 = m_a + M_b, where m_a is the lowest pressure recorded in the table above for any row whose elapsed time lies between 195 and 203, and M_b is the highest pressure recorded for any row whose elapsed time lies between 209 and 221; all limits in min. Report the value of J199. 5.86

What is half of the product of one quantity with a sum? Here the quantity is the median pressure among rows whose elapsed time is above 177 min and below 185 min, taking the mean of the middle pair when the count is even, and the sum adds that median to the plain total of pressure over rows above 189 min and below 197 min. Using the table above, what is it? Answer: 29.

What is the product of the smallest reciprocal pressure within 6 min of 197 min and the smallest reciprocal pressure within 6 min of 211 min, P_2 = 0.097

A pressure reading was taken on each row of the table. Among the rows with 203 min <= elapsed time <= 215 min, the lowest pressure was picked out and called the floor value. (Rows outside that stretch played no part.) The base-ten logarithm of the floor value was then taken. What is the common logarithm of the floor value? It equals 0.41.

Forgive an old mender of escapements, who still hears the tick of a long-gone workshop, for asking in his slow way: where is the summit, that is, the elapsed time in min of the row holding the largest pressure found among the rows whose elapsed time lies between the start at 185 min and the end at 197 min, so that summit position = 186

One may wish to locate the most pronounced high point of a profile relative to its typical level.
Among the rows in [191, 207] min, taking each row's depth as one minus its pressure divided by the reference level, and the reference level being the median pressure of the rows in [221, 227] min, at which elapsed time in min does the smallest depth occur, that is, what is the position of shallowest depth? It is 196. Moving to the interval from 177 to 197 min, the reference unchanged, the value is 178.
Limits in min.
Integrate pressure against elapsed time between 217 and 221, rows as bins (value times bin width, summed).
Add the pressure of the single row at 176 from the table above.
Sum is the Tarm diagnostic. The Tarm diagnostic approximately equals 12.7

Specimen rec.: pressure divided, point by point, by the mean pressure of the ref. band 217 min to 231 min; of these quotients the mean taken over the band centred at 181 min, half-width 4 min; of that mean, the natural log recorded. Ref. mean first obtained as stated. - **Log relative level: 0.34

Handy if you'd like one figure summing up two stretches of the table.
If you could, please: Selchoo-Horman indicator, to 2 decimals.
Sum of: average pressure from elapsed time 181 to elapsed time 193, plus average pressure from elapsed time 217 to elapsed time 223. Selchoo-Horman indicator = 5.62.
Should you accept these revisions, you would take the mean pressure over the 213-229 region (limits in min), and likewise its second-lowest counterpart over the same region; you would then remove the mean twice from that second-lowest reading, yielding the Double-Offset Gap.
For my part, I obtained -2.55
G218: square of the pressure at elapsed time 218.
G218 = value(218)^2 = 5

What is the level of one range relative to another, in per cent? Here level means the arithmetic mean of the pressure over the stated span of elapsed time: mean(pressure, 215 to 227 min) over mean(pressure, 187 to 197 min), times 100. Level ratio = 70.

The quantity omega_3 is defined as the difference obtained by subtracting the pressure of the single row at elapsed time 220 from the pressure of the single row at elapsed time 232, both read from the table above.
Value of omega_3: 0.67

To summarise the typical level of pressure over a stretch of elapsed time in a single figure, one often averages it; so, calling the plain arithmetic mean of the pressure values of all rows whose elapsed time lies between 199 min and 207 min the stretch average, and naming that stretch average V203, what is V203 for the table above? 3.07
